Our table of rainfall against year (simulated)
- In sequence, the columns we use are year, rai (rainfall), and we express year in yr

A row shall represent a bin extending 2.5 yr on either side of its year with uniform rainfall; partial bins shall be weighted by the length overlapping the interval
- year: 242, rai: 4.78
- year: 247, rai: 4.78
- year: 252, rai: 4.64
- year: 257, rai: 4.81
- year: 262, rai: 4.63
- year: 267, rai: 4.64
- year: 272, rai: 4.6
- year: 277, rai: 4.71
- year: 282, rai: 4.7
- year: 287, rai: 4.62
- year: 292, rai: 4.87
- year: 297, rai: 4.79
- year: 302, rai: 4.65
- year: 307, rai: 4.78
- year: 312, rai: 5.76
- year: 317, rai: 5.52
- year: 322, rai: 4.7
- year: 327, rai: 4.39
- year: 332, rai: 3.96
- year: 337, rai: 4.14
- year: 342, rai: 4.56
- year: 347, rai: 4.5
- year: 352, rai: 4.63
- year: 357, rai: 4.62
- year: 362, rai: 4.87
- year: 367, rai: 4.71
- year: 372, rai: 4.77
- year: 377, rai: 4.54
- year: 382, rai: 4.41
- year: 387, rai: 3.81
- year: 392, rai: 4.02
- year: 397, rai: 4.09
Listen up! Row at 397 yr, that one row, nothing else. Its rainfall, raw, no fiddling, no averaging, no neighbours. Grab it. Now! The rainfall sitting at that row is 4.09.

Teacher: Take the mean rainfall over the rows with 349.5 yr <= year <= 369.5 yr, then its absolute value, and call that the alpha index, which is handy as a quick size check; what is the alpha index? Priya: 4.71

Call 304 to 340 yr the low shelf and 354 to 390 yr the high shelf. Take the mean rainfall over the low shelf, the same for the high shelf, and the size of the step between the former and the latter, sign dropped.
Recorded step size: 0.22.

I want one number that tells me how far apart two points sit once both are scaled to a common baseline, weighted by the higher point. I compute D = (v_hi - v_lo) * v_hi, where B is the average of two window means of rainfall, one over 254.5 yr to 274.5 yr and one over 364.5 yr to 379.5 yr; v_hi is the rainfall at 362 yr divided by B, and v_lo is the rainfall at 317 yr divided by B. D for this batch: -0.15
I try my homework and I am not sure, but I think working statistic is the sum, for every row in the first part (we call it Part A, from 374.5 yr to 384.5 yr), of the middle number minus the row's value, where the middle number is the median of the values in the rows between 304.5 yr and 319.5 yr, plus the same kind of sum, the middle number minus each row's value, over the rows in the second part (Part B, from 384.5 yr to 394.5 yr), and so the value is 5.3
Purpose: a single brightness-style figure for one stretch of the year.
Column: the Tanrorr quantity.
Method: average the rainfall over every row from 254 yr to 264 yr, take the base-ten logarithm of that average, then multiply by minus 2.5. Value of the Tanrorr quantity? -1.68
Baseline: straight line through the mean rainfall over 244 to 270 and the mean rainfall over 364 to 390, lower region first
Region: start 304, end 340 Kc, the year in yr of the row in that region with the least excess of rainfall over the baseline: 332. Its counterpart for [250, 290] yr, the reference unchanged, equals 252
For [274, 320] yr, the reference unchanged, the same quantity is 287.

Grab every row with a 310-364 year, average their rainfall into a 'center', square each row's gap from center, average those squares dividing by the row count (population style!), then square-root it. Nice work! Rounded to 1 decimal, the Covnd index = 0.5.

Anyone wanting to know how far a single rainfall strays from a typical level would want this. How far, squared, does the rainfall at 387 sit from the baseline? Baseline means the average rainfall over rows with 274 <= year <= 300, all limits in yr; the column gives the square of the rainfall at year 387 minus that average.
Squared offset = 0.9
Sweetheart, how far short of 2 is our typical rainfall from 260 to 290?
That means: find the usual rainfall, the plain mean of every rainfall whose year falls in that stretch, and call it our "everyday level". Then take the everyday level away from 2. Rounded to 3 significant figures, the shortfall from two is -2.65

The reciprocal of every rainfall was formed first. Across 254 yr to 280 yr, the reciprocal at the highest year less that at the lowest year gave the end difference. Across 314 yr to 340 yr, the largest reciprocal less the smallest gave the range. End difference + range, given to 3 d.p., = 0.076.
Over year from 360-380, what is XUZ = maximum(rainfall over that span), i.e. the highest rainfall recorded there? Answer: 4.87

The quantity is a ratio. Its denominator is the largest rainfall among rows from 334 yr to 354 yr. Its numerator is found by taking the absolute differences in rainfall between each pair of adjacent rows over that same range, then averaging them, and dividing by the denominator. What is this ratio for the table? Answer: 0.044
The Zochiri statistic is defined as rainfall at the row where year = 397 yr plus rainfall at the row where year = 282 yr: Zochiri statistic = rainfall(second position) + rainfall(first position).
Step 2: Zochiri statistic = 8.79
